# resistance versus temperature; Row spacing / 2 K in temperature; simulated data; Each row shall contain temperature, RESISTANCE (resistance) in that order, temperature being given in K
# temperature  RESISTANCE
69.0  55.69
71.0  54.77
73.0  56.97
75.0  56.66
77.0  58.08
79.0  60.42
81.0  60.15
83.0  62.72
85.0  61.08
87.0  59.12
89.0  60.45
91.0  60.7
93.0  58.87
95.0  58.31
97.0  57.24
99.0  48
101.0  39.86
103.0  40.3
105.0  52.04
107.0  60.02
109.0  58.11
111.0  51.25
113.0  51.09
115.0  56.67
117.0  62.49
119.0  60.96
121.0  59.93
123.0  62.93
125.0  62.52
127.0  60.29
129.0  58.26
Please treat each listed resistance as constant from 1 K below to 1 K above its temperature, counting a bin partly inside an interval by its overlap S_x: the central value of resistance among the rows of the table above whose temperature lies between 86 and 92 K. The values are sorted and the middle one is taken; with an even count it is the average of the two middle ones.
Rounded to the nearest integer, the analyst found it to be 60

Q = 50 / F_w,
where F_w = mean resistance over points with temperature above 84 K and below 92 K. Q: 0.829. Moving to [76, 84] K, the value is 0.829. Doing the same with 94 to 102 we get 0.983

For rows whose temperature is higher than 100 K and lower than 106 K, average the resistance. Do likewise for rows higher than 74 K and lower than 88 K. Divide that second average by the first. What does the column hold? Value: 1.36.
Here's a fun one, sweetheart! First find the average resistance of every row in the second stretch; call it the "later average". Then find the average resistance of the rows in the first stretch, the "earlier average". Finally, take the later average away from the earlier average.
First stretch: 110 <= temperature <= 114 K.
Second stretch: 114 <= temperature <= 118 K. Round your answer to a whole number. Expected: -8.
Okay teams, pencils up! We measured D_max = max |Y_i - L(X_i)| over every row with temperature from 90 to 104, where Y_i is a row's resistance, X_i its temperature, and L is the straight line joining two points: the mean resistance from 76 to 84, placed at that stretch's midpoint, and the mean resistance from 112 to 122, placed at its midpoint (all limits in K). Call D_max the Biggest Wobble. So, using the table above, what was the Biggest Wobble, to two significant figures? 19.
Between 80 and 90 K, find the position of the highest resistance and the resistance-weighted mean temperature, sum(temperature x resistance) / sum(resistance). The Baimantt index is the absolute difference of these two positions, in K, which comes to 2.0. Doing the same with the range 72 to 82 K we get 1.9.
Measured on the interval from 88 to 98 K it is 1.9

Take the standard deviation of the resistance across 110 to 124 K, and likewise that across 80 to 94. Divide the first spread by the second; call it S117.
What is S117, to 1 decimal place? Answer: 3.9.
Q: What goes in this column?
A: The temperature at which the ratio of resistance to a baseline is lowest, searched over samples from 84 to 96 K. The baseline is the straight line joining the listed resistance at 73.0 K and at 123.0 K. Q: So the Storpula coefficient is 95.0 K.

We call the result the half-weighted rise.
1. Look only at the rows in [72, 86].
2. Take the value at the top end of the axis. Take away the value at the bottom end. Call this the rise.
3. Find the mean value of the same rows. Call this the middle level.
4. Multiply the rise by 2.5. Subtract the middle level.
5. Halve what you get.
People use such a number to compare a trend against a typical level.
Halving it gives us -25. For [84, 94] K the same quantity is -33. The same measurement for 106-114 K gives -39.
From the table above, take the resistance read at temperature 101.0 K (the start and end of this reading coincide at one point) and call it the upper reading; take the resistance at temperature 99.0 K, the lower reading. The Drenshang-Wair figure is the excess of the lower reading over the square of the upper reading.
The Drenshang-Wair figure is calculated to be -1541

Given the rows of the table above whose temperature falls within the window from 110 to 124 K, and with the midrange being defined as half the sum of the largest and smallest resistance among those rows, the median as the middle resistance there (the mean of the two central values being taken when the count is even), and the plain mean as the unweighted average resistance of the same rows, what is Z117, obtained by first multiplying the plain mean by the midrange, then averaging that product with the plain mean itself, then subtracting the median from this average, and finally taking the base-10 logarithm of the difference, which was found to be 3.21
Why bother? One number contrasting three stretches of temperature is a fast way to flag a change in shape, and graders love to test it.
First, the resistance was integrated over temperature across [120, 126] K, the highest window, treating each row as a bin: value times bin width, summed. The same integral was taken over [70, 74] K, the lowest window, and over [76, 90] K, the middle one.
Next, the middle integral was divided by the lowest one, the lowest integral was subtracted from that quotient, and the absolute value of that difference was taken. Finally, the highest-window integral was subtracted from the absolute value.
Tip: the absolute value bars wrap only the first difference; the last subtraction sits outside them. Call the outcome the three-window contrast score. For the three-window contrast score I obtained -151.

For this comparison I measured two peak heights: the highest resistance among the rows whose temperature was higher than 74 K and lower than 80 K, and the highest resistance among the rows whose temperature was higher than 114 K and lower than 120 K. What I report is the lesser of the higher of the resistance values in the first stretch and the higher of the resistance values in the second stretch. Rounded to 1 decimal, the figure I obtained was 60.4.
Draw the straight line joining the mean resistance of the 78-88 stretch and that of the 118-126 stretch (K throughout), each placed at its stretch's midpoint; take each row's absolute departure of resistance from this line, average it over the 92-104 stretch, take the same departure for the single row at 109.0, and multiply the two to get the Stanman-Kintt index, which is 34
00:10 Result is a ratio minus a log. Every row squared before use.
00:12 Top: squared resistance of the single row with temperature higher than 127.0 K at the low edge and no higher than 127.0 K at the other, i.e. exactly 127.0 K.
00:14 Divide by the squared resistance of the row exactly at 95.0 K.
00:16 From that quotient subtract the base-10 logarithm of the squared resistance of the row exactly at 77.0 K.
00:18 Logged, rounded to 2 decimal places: -2.46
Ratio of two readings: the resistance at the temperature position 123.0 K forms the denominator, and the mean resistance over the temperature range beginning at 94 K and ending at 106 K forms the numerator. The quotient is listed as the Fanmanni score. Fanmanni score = 0.78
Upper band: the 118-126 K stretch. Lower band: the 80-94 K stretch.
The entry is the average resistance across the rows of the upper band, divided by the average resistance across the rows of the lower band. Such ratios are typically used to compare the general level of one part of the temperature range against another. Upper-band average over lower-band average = 1.02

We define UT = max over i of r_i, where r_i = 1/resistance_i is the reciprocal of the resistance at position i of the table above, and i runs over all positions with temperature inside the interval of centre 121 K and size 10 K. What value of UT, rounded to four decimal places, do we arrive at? 0.0167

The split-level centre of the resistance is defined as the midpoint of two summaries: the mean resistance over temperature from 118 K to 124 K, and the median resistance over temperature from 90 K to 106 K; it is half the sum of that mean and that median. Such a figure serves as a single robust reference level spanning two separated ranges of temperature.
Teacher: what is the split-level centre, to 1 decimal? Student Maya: 58.0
